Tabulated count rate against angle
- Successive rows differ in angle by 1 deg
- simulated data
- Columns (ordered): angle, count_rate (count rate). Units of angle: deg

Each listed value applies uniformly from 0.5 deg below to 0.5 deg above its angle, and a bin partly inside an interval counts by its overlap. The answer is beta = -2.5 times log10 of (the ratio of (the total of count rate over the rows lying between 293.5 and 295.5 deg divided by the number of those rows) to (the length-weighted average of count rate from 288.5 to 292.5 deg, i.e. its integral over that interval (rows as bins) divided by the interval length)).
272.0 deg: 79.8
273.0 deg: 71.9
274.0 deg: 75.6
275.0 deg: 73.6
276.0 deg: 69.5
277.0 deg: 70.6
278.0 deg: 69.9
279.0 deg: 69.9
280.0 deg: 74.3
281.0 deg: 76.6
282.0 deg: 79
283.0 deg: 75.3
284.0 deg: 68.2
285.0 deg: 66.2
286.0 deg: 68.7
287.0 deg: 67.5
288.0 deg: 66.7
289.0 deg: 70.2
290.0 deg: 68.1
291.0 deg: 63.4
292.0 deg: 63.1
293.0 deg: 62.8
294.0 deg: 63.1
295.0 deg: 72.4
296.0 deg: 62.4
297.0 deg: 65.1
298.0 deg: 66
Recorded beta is -0.03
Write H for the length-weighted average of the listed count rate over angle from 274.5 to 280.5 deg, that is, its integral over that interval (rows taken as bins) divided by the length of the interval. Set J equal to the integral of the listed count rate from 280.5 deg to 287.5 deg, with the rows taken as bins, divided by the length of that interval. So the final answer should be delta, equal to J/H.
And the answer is 1.00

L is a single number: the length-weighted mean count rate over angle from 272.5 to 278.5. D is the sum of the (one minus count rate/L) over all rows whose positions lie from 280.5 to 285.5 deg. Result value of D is -0.1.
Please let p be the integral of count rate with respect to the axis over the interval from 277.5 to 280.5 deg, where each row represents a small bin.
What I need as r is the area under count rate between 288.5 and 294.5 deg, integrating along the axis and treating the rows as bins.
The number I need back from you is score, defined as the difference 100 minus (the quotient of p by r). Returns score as 99.5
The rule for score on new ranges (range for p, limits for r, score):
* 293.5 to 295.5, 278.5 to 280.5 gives 99.1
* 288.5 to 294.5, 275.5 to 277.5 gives 97.2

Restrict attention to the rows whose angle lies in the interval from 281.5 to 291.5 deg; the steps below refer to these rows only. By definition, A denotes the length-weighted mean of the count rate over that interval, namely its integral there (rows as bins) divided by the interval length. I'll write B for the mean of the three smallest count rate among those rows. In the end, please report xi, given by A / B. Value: 1.06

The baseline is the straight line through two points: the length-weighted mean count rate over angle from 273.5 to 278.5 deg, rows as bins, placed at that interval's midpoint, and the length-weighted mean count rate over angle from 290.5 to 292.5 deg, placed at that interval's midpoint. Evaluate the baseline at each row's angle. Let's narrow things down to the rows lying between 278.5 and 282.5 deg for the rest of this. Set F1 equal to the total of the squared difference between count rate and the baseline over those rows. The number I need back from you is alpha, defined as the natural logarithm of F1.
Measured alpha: 5.2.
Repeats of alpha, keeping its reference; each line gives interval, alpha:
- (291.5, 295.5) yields 4.8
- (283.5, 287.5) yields 2.3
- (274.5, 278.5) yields 2.1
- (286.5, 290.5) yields 4.0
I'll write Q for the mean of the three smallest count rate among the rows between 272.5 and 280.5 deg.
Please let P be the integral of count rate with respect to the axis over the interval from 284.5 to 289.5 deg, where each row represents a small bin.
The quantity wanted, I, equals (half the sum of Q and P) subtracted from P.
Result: 135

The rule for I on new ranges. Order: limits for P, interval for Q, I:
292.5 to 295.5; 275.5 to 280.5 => 64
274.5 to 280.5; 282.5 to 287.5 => 180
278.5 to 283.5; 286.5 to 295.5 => 156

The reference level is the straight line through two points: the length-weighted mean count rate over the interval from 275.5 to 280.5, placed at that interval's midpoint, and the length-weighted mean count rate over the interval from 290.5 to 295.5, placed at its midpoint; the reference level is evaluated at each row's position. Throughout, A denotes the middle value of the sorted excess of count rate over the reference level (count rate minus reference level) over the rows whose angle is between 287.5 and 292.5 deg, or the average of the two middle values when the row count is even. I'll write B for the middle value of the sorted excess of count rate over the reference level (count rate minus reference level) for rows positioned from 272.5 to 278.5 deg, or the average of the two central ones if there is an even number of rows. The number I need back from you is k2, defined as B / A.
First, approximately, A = -0.2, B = -0.8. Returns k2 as 3.5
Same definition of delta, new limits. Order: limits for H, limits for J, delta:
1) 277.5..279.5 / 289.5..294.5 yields 0.92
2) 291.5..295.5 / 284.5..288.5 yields 1.03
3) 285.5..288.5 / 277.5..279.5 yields 1.03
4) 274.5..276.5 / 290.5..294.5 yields 0.88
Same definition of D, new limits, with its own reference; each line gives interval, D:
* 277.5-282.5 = -0.1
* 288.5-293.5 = 0.4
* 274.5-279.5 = 0.1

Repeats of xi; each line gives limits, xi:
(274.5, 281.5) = 1.03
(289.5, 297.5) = 1.04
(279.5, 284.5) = 1.03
